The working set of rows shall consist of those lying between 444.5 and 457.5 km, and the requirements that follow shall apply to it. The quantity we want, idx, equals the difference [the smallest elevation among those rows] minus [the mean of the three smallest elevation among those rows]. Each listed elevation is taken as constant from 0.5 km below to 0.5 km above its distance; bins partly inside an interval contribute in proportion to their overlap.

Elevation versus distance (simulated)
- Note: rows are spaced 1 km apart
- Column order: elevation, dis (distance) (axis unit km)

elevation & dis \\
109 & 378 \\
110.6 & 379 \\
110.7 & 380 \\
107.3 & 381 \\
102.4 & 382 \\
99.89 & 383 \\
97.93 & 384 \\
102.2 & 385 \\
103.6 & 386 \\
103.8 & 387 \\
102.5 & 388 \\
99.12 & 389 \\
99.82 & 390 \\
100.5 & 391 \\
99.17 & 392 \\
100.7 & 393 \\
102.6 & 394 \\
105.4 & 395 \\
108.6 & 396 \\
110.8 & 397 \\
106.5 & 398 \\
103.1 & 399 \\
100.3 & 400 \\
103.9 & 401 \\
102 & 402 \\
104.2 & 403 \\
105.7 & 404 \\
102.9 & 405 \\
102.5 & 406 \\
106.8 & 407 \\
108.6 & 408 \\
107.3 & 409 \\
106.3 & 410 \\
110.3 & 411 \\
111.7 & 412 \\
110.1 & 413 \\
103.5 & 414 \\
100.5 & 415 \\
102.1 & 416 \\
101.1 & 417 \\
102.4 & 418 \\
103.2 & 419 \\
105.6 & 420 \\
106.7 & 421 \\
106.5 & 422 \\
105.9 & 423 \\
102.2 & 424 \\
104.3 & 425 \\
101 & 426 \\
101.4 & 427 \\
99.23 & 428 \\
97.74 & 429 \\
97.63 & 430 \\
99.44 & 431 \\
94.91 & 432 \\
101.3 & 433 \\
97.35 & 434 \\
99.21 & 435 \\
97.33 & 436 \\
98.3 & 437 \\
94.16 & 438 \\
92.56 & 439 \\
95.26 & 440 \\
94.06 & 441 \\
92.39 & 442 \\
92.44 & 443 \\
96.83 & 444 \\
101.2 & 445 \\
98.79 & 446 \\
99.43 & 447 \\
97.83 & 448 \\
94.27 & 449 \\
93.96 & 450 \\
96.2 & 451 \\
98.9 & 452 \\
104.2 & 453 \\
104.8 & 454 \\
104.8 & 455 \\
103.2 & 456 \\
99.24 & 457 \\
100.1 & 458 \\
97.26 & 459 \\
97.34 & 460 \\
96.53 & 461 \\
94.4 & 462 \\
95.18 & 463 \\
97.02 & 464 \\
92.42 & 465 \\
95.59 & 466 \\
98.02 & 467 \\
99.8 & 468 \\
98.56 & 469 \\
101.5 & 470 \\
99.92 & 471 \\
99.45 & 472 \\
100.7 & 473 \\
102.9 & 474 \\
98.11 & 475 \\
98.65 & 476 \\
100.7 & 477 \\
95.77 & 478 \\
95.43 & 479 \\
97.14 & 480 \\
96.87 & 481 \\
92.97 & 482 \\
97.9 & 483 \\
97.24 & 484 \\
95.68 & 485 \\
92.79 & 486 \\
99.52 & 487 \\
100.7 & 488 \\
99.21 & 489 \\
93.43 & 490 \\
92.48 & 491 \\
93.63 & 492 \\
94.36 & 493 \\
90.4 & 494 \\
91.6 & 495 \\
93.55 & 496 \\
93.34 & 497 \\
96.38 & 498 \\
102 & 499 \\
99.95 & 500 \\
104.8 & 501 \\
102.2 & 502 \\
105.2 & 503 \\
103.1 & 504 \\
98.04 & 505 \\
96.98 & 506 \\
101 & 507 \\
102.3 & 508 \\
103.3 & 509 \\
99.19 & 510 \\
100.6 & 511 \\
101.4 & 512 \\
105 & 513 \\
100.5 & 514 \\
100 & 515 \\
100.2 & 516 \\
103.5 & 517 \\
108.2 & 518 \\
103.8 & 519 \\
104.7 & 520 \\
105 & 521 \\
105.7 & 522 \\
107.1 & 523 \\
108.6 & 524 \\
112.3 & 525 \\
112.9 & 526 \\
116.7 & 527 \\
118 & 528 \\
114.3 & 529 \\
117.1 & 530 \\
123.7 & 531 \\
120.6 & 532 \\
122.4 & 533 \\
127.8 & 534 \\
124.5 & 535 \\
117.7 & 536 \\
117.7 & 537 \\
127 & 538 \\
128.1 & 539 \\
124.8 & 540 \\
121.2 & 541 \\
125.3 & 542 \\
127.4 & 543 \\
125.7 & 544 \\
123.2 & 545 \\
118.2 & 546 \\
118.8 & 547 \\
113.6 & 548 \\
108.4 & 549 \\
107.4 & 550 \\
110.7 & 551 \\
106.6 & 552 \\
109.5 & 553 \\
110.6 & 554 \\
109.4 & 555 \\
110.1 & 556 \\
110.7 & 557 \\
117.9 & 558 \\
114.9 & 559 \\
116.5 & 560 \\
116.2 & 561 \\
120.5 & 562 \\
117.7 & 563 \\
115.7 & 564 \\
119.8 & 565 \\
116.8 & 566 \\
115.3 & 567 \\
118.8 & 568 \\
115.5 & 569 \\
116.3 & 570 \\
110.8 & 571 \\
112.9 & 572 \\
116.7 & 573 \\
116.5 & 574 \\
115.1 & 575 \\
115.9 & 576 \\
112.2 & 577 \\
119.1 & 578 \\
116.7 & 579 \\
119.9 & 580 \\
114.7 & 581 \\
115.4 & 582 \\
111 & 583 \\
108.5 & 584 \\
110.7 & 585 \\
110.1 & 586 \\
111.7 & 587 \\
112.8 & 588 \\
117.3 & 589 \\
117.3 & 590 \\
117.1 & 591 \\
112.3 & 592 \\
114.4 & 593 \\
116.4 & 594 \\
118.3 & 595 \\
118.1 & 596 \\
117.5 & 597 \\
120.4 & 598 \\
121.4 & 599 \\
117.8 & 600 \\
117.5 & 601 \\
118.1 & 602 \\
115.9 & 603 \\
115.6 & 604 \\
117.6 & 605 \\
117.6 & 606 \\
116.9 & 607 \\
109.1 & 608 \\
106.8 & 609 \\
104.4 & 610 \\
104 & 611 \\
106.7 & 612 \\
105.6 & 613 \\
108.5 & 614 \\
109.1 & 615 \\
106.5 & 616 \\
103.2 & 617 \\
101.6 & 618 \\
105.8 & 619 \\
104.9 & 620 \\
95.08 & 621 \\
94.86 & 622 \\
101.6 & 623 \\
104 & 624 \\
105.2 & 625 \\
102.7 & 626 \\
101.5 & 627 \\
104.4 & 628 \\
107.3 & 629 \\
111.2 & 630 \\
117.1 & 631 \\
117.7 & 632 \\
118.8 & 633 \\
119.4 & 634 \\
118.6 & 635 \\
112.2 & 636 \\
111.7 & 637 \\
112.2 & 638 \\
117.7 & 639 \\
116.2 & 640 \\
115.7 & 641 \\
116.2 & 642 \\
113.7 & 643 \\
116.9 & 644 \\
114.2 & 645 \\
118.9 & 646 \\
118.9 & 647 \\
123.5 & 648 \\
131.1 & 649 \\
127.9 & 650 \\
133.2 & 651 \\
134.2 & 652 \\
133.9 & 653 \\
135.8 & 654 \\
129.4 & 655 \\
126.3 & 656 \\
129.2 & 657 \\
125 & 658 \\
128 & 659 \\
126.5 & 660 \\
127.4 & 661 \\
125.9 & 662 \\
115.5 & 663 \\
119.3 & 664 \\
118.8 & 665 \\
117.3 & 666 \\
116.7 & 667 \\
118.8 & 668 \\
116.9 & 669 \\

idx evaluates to -0.85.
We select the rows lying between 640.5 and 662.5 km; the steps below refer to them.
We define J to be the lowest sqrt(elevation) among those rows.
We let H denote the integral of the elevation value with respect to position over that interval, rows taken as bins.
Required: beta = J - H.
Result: -2741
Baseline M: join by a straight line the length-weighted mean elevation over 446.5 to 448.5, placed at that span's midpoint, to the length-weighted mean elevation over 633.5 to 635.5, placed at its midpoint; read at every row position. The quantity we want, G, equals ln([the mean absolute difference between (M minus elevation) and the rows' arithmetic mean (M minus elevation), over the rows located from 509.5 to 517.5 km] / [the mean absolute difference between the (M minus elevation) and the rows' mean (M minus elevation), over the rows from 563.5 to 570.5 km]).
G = 0.0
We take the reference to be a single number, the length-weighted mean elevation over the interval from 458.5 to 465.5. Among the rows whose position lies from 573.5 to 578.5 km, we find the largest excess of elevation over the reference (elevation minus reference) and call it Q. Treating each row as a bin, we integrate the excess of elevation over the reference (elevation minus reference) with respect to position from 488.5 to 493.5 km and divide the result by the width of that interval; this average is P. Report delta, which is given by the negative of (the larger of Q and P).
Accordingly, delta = -23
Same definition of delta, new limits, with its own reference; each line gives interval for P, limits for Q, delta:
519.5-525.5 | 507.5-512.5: -11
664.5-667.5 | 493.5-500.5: -22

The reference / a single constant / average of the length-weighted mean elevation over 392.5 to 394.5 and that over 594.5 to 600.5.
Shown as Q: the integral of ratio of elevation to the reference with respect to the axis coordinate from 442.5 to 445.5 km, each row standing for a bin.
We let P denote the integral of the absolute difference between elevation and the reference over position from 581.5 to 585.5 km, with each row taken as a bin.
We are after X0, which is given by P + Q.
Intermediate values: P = 8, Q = 3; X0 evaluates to 11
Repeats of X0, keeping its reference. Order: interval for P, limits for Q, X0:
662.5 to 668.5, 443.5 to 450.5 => 51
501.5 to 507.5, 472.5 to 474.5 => 57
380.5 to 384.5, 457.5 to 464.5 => 40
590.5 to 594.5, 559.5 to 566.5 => 27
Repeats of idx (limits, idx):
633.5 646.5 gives -0.33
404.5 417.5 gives -0.73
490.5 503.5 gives -1.09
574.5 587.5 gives -1.27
